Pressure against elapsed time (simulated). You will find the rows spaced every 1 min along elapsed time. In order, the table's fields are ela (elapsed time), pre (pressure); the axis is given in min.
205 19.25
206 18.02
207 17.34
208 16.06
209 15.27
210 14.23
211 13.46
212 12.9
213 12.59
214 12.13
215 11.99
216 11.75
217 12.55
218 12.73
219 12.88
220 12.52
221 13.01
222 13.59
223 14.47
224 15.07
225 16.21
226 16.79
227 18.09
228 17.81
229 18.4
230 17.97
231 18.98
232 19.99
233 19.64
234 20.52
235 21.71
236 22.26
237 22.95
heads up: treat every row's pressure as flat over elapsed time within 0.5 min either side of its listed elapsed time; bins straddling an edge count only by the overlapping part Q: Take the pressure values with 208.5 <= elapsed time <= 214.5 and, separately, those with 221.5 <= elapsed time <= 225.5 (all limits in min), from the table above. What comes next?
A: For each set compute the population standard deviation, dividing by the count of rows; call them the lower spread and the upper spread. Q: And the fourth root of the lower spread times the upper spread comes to 1.00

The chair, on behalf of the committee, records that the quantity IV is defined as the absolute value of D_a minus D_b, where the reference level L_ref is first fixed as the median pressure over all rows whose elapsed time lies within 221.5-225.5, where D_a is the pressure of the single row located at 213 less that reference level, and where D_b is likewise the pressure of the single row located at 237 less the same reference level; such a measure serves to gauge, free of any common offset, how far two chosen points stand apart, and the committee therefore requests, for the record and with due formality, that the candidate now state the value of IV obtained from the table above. 10.4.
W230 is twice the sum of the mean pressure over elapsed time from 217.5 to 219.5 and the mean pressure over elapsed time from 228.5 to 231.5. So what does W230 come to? 63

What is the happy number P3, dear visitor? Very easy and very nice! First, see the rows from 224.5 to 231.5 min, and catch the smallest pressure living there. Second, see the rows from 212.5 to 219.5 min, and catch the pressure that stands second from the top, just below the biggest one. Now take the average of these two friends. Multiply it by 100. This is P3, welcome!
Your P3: 1447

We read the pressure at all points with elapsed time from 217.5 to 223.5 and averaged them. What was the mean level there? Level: 13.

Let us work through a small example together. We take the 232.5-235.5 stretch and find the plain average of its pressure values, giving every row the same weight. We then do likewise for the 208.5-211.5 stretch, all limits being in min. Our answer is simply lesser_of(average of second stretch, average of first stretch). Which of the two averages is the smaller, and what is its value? 14.3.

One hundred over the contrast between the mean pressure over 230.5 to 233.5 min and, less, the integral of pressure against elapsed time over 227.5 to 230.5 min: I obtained -2.9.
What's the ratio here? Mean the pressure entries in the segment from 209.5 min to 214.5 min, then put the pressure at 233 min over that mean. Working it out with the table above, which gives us 1.50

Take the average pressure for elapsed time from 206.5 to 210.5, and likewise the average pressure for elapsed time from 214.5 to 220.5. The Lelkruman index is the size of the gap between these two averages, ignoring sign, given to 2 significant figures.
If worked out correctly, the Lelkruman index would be 3.3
